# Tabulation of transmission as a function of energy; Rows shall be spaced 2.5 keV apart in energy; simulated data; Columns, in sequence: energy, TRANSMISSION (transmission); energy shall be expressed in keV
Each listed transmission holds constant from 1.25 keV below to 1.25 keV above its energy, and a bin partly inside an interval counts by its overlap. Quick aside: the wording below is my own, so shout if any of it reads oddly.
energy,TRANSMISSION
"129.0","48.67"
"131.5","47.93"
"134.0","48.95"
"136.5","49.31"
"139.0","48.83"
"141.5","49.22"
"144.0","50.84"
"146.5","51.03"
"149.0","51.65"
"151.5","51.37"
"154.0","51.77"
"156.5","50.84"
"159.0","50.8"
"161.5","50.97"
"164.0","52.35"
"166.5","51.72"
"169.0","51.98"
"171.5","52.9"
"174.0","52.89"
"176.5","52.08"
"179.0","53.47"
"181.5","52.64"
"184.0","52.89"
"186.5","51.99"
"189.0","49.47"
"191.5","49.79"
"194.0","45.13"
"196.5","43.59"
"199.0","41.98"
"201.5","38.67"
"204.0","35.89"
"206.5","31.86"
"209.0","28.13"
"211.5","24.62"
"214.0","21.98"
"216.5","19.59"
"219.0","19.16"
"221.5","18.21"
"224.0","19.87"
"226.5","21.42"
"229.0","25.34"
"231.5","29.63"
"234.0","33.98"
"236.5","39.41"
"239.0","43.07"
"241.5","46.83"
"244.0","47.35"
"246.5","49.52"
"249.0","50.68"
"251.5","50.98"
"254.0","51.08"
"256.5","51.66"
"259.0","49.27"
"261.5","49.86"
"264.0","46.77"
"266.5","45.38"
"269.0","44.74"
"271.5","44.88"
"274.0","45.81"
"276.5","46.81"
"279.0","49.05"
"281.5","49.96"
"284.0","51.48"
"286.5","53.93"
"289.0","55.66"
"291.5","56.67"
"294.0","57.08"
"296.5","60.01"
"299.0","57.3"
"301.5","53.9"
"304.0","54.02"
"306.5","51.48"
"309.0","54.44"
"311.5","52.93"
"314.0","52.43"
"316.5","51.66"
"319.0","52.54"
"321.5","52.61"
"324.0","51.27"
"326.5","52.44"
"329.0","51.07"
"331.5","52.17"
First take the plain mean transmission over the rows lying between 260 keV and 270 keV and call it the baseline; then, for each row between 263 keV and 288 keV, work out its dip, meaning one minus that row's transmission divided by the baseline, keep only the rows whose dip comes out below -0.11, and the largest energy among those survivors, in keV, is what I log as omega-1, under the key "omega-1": 286.5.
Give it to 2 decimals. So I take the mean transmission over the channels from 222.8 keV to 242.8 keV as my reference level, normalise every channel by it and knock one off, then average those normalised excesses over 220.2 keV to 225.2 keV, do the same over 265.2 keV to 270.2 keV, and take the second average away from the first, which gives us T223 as -0.80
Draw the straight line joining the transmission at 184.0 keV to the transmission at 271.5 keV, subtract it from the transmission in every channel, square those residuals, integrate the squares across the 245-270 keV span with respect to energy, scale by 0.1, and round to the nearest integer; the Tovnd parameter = 29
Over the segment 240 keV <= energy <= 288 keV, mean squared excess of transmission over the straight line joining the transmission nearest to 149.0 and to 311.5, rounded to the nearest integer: 21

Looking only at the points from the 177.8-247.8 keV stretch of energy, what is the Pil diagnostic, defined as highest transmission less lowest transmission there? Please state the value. 35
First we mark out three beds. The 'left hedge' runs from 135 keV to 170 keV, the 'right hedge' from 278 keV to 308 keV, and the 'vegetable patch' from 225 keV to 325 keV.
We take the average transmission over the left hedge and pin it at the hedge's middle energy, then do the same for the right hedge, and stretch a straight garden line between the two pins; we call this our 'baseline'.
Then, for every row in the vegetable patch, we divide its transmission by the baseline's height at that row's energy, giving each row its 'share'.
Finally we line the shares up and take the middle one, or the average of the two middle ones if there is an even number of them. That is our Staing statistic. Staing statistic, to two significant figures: 0.94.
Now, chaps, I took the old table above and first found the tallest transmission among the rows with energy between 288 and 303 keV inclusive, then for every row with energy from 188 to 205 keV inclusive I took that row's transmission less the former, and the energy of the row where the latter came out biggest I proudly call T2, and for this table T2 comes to 191.5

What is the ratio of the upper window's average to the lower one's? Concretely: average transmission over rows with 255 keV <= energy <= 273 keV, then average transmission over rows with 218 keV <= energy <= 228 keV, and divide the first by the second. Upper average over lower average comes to 2.4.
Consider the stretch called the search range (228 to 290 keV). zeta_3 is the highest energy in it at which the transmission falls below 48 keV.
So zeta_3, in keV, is 276.5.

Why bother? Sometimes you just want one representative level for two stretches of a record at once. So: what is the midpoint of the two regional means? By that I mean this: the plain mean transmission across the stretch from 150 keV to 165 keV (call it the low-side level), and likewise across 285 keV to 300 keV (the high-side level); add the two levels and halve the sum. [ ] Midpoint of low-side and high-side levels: 54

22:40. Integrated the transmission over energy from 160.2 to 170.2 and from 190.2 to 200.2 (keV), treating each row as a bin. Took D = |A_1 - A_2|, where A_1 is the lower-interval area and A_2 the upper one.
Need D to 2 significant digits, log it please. 66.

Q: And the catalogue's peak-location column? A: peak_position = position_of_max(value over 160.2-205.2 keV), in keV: 179.0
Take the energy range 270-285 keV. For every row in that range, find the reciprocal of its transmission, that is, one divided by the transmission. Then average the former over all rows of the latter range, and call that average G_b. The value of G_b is 0.0209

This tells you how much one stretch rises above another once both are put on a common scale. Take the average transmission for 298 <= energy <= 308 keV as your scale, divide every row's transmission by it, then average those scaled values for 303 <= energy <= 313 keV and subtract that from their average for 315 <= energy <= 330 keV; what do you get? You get -0.02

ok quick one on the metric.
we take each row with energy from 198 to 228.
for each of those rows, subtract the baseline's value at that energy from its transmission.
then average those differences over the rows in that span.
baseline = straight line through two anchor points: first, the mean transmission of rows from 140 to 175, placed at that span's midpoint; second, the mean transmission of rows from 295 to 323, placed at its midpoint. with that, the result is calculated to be -26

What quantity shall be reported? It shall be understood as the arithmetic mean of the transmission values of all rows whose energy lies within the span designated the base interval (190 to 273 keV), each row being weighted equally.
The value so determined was 38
